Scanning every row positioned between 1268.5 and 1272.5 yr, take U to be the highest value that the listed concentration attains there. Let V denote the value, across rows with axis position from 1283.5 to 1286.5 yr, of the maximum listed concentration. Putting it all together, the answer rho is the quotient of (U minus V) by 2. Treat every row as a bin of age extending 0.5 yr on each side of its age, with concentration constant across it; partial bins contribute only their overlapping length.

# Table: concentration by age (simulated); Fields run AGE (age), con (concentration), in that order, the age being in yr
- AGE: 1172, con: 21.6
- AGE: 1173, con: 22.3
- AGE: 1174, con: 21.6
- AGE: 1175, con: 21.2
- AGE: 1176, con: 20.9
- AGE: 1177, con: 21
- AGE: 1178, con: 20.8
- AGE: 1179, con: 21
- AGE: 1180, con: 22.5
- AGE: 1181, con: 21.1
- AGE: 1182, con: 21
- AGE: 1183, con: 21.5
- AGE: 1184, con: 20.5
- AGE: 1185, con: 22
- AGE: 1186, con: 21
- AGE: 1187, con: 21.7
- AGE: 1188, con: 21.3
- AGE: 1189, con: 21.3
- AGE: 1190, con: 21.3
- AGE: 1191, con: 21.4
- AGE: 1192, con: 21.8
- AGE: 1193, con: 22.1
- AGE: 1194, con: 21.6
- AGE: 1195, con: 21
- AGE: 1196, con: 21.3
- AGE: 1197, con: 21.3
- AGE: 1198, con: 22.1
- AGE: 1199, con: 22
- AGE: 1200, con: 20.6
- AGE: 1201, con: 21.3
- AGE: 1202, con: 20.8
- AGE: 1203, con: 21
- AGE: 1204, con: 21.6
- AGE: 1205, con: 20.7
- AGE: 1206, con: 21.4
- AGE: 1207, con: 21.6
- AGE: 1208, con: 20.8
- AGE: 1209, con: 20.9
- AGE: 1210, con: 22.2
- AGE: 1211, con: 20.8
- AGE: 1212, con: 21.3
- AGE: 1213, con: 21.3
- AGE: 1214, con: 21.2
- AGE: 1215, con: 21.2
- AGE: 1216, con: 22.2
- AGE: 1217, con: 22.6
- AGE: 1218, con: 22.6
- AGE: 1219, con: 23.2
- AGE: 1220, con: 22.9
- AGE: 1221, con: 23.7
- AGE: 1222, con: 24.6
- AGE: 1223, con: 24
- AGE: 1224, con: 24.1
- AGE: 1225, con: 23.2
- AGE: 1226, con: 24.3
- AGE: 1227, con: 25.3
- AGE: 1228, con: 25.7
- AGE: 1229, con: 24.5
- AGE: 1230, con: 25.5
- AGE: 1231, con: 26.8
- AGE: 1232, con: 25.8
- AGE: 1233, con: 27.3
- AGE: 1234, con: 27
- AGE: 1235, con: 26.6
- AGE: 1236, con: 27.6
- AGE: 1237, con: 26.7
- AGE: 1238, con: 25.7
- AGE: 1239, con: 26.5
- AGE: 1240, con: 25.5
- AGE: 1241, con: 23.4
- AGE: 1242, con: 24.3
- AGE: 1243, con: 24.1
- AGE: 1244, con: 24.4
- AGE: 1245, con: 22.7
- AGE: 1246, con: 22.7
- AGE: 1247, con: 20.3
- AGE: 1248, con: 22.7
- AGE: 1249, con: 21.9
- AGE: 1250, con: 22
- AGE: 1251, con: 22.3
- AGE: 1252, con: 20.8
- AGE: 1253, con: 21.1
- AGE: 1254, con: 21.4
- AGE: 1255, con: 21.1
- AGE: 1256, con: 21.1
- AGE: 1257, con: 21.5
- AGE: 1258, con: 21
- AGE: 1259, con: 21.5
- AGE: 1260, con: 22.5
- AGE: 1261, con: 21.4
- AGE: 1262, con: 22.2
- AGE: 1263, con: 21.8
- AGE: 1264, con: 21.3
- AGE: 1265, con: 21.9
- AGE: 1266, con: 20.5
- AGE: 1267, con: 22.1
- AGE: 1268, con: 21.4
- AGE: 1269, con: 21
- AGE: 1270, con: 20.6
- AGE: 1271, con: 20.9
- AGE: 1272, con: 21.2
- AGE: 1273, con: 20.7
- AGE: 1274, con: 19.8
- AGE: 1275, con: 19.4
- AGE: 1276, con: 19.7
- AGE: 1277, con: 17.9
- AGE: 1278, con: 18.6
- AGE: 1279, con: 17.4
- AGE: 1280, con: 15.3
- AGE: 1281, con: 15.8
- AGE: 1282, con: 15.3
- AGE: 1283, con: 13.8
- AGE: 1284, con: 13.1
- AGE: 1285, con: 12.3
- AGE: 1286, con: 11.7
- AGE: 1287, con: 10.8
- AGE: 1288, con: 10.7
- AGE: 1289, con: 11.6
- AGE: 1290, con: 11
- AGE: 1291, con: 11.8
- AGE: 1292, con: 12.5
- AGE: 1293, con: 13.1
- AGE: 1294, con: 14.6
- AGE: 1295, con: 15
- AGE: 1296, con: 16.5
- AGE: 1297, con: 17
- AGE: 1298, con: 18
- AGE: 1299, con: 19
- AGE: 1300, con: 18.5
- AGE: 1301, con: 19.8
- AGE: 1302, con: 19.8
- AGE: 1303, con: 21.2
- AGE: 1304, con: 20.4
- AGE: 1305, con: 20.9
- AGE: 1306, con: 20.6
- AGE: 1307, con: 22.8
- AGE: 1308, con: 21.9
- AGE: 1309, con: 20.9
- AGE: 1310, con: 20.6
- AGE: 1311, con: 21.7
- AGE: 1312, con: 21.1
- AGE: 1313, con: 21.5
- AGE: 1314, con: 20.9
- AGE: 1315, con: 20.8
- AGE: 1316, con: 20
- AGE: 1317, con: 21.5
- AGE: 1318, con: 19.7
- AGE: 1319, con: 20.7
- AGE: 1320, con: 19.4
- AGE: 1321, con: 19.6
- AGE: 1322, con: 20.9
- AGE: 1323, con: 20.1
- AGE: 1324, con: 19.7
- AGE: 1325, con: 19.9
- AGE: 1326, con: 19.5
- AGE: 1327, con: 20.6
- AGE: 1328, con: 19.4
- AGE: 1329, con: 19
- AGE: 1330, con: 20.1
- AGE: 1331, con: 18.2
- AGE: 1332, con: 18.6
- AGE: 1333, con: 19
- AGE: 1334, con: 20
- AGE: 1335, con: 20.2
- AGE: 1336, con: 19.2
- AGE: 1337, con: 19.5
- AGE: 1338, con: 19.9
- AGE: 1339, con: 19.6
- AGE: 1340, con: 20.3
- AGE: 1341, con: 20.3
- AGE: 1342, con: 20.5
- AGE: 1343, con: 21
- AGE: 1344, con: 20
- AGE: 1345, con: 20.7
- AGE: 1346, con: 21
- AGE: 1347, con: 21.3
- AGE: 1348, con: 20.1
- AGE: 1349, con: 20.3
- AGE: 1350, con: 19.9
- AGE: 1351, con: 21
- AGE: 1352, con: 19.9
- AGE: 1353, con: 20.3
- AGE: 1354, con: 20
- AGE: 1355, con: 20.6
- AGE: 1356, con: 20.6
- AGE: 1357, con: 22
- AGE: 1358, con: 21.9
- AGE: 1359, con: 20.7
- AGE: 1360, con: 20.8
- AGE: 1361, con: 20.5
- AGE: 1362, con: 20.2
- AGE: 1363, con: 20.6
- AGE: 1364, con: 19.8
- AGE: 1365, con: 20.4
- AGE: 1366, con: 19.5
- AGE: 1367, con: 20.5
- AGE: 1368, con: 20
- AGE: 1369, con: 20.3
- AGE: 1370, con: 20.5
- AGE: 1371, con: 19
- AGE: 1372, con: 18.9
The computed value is 4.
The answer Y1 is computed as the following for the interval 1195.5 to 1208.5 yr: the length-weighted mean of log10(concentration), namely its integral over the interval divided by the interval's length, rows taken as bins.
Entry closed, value 1.33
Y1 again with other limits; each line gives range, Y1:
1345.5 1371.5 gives 1.31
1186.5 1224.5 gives 1.34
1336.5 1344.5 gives 1.30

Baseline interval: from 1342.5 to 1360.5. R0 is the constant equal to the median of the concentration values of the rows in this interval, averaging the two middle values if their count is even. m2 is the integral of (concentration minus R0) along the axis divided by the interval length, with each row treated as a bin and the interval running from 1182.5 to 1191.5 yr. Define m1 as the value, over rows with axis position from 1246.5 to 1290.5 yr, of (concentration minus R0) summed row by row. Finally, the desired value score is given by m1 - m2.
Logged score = -77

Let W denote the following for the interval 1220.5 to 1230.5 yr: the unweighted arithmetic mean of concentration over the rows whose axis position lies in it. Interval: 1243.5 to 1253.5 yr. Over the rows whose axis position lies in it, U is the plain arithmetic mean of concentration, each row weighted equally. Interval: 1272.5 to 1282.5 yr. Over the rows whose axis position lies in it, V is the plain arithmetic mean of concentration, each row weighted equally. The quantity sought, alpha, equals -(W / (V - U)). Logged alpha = 6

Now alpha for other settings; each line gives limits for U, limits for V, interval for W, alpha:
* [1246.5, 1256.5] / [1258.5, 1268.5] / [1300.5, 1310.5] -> -110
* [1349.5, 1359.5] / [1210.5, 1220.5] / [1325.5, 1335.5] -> -16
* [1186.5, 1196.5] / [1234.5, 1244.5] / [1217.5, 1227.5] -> -6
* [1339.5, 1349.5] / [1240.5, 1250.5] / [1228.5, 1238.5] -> -11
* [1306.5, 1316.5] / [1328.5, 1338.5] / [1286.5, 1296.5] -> 7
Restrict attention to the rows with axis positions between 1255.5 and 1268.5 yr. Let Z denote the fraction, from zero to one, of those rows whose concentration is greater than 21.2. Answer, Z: 0.8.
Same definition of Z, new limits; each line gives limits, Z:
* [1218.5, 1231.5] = 1.0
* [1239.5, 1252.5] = 0.8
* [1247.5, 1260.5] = 0.6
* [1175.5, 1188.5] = 0.4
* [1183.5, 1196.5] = 0.8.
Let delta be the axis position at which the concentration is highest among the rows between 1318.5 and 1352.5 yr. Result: 1347 yr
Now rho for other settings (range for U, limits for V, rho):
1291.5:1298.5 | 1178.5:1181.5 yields -2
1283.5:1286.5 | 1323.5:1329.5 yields -4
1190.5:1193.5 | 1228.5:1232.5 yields -2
